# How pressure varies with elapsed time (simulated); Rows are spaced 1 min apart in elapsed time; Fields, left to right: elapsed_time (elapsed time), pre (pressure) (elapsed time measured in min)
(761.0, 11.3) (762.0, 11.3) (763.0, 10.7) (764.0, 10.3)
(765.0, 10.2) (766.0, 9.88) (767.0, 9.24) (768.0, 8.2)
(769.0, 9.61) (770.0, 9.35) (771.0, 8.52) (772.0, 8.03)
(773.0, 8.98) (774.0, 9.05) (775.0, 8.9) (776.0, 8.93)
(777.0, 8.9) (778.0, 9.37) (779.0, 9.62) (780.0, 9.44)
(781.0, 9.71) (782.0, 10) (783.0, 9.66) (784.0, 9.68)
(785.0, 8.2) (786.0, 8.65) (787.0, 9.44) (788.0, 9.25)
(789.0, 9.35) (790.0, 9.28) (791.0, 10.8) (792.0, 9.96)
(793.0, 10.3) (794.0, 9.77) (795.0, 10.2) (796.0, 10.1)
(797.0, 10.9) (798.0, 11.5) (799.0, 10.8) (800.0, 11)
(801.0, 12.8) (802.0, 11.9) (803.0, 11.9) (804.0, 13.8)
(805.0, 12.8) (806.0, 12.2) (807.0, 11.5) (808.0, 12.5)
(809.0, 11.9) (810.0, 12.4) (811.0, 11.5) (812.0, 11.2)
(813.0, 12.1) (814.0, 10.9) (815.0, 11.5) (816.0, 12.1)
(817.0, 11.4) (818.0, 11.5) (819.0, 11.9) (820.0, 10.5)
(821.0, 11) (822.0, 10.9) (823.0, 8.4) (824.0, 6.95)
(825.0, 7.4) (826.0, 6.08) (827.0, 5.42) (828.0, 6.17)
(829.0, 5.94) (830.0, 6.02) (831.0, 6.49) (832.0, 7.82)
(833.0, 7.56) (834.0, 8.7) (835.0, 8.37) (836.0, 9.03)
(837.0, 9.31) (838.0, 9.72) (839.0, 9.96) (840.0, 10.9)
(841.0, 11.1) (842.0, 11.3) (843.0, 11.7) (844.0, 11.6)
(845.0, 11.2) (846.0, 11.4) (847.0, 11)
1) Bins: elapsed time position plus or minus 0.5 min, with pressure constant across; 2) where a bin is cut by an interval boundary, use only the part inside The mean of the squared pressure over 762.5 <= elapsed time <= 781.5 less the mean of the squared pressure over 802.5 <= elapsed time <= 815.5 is -58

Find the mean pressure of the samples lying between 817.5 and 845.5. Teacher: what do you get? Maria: 9.0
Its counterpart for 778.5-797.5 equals 9.7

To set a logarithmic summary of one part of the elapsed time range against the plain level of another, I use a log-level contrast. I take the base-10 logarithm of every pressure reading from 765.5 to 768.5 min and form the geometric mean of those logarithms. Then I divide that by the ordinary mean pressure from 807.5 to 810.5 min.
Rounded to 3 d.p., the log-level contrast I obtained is 0.078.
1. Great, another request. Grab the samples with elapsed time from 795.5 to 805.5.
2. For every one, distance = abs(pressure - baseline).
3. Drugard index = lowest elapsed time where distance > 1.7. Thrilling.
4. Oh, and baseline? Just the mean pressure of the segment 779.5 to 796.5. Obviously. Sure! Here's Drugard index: 798.0 min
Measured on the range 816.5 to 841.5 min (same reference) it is 817.0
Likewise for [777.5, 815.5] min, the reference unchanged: 798.0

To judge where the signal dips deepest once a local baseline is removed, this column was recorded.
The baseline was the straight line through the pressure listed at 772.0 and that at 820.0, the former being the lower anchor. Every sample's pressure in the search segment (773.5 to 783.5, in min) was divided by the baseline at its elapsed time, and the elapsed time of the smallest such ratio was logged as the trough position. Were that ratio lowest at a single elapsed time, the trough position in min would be 777.0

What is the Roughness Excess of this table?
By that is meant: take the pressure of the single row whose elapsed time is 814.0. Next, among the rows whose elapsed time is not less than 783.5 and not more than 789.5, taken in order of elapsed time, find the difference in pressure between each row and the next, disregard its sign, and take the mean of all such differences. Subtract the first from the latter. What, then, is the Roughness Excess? -10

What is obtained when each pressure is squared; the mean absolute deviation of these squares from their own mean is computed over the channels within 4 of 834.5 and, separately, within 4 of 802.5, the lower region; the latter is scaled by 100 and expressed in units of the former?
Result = 135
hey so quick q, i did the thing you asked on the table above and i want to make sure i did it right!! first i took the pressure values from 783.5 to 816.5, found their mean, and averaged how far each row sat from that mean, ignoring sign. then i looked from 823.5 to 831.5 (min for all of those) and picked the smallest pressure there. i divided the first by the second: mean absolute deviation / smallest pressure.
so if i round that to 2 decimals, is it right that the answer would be 0.20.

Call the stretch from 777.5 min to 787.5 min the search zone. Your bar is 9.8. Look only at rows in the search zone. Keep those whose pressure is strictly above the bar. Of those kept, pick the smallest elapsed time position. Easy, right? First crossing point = 782.0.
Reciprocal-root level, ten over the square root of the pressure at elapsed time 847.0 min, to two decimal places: 3.02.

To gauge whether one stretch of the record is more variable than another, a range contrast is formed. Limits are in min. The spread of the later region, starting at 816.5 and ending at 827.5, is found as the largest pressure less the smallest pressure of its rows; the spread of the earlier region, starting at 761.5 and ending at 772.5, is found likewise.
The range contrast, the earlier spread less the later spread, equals -3.2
